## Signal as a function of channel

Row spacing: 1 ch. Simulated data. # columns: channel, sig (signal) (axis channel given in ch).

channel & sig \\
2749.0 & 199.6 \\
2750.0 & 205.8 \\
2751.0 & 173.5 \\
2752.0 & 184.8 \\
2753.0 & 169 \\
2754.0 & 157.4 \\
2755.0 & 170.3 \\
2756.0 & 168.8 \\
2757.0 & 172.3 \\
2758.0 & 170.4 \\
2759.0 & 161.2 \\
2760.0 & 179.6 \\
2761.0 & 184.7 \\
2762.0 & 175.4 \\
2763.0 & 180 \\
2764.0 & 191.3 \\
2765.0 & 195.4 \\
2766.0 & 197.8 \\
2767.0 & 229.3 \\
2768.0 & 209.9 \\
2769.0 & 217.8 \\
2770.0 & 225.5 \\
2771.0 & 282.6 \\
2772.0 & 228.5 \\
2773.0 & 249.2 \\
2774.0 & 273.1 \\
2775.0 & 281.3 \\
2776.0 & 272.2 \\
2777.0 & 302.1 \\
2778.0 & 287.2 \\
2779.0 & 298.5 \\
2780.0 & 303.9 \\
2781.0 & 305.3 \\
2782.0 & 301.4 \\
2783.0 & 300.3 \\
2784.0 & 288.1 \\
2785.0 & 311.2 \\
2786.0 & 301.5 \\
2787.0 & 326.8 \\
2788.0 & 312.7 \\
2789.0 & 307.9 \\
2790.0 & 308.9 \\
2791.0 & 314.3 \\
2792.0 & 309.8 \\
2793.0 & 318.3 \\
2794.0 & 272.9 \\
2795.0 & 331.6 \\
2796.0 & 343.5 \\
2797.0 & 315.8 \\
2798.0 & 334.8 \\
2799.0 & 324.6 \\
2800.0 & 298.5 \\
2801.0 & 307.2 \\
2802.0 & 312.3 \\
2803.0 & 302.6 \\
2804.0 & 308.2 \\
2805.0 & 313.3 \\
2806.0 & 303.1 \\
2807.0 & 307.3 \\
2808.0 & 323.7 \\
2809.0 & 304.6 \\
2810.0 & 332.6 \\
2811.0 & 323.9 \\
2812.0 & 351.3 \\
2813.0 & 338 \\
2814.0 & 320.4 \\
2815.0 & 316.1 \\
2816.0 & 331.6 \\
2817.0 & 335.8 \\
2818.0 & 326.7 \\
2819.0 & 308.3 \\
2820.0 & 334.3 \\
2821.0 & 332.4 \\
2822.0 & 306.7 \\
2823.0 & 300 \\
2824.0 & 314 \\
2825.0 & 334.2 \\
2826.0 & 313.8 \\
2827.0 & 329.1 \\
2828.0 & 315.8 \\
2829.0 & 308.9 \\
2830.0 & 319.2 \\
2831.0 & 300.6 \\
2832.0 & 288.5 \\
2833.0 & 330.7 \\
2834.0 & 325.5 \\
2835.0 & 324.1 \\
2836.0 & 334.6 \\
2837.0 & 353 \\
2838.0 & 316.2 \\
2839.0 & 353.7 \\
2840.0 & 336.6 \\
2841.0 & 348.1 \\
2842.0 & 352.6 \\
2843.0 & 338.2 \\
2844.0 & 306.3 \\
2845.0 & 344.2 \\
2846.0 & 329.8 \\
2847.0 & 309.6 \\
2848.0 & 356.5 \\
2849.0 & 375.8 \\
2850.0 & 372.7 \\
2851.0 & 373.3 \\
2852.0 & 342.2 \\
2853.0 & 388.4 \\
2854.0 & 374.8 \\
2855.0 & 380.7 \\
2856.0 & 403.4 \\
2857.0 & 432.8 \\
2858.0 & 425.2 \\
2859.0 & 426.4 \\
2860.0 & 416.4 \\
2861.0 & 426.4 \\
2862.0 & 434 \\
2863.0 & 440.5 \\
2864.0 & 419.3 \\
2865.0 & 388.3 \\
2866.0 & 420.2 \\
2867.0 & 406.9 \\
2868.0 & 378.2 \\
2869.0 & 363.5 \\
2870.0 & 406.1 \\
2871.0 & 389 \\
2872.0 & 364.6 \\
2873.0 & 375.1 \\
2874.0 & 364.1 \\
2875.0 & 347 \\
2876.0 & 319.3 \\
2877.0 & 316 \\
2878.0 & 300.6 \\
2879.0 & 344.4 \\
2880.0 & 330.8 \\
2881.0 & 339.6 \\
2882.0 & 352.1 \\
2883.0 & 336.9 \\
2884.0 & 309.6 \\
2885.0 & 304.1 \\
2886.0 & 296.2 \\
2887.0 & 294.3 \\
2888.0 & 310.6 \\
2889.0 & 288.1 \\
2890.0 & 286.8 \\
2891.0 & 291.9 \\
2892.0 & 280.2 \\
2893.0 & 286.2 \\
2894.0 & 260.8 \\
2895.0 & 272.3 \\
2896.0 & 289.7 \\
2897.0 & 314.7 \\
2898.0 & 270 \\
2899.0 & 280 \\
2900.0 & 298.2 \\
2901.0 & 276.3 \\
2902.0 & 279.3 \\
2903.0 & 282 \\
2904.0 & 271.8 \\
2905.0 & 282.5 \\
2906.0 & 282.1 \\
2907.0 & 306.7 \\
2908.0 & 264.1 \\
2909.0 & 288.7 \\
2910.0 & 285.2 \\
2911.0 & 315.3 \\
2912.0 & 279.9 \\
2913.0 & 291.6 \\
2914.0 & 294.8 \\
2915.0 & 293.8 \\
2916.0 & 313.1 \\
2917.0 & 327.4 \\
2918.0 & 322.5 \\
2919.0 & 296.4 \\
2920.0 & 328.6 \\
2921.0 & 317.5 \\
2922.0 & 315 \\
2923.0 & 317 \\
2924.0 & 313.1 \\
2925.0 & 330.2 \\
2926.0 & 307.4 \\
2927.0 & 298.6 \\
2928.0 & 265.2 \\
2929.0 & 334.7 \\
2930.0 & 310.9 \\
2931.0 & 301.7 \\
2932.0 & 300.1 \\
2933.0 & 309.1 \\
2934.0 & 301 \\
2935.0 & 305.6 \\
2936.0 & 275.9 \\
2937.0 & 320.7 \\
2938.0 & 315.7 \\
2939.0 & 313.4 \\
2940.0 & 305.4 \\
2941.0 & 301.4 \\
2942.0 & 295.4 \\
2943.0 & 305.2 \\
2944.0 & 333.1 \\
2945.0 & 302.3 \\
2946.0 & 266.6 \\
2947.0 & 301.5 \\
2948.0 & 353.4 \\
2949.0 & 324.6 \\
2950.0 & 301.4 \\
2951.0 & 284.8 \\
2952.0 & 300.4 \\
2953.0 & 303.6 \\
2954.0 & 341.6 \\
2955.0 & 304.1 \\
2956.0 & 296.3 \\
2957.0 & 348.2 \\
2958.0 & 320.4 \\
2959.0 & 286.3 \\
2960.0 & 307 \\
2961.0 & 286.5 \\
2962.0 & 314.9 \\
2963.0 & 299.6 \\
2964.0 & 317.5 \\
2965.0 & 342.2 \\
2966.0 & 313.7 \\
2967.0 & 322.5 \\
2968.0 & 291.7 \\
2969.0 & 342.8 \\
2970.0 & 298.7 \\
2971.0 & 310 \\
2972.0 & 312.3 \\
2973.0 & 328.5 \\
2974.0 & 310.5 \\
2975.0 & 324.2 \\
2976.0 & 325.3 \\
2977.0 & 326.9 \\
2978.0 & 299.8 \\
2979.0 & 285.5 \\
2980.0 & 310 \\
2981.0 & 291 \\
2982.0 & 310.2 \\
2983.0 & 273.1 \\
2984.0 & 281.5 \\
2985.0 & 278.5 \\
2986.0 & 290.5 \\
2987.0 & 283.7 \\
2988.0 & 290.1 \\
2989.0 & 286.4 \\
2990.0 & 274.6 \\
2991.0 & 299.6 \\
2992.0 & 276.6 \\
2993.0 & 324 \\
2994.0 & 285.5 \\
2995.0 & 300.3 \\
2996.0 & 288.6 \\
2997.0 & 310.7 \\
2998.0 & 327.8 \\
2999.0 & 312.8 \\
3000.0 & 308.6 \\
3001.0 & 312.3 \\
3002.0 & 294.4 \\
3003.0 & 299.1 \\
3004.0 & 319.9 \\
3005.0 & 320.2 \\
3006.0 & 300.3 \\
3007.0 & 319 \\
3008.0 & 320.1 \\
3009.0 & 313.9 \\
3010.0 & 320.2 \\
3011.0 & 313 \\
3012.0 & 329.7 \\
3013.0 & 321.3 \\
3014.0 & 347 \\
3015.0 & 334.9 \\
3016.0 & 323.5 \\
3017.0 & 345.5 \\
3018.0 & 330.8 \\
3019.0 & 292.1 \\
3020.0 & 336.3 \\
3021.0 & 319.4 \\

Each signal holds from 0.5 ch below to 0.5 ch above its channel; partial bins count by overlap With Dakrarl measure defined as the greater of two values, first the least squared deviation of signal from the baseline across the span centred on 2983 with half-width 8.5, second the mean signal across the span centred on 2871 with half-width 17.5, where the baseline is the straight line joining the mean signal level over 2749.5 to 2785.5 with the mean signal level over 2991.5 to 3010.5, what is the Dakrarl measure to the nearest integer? 370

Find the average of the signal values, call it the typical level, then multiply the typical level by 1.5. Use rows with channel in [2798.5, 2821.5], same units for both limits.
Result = 480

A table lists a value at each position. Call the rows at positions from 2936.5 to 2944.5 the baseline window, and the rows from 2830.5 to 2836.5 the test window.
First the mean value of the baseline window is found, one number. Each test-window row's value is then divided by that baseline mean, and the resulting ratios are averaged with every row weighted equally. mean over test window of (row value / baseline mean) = 1.02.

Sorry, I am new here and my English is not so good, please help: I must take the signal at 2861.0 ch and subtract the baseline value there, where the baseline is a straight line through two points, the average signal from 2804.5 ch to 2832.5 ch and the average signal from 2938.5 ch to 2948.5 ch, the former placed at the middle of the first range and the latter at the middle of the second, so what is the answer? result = 111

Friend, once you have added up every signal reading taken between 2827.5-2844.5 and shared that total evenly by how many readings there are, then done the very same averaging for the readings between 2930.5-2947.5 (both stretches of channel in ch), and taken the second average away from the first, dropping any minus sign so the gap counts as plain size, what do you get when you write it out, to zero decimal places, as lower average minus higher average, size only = 23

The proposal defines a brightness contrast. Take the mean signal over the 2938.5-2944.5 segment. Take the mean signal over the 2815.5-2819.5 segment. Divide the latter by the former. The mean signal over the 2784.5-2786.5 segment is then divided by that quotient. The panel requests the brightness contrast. 291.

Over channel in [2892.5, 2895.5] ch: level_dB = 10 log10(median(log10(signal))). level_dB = 3.87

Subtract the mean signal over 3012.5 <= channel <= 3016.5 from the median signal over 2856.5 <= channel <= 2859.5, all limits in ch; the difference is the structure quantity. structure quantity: 95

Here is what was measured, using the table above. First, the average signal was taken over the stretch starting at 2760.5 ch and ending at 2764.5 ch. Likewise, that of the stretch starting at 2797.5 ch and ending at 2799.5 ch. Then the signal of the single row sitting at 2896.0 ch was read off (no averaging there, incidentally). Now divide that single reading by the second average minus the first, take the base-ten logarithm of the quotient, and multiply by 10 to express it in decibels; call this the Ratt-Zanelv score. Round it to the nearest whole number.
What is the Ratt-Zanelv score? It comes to 3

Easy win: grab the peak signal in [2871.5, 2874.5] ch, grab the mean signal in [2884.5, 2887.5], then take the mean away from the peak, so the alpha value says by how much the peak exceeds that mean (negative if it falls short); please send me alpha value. 77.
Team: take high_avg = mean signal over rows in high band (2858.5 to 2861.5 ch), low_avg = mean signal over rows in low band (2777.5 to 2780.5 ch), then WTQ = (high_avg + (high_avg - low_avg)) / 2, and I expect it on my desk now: 275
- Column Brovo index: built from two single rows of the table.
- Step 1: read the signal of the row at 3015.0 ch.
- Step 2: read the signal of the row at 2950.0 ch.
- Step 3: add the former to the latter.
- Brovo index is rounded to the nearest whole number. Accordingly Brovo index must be 636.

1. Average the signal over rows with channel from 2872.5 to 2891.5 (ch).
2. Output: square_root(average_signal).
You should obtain 17.9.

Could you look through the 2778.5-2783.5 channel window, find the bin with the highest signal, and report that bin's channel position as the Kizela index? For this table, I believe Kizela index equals 2781.0 ch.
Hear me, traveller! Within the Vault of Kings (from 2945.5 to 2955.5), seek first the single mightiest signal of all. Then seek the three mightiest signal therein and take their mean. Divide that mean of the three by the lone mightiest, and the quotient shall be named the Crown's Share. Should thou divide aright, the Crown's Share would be 0.962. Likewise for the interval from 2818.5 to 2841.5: 0.994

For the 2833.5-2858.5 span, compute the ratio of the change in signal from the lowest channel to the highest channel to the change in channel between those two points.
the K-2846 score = 4.2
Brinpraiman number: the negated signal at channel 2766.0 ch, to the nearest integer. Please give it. -198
